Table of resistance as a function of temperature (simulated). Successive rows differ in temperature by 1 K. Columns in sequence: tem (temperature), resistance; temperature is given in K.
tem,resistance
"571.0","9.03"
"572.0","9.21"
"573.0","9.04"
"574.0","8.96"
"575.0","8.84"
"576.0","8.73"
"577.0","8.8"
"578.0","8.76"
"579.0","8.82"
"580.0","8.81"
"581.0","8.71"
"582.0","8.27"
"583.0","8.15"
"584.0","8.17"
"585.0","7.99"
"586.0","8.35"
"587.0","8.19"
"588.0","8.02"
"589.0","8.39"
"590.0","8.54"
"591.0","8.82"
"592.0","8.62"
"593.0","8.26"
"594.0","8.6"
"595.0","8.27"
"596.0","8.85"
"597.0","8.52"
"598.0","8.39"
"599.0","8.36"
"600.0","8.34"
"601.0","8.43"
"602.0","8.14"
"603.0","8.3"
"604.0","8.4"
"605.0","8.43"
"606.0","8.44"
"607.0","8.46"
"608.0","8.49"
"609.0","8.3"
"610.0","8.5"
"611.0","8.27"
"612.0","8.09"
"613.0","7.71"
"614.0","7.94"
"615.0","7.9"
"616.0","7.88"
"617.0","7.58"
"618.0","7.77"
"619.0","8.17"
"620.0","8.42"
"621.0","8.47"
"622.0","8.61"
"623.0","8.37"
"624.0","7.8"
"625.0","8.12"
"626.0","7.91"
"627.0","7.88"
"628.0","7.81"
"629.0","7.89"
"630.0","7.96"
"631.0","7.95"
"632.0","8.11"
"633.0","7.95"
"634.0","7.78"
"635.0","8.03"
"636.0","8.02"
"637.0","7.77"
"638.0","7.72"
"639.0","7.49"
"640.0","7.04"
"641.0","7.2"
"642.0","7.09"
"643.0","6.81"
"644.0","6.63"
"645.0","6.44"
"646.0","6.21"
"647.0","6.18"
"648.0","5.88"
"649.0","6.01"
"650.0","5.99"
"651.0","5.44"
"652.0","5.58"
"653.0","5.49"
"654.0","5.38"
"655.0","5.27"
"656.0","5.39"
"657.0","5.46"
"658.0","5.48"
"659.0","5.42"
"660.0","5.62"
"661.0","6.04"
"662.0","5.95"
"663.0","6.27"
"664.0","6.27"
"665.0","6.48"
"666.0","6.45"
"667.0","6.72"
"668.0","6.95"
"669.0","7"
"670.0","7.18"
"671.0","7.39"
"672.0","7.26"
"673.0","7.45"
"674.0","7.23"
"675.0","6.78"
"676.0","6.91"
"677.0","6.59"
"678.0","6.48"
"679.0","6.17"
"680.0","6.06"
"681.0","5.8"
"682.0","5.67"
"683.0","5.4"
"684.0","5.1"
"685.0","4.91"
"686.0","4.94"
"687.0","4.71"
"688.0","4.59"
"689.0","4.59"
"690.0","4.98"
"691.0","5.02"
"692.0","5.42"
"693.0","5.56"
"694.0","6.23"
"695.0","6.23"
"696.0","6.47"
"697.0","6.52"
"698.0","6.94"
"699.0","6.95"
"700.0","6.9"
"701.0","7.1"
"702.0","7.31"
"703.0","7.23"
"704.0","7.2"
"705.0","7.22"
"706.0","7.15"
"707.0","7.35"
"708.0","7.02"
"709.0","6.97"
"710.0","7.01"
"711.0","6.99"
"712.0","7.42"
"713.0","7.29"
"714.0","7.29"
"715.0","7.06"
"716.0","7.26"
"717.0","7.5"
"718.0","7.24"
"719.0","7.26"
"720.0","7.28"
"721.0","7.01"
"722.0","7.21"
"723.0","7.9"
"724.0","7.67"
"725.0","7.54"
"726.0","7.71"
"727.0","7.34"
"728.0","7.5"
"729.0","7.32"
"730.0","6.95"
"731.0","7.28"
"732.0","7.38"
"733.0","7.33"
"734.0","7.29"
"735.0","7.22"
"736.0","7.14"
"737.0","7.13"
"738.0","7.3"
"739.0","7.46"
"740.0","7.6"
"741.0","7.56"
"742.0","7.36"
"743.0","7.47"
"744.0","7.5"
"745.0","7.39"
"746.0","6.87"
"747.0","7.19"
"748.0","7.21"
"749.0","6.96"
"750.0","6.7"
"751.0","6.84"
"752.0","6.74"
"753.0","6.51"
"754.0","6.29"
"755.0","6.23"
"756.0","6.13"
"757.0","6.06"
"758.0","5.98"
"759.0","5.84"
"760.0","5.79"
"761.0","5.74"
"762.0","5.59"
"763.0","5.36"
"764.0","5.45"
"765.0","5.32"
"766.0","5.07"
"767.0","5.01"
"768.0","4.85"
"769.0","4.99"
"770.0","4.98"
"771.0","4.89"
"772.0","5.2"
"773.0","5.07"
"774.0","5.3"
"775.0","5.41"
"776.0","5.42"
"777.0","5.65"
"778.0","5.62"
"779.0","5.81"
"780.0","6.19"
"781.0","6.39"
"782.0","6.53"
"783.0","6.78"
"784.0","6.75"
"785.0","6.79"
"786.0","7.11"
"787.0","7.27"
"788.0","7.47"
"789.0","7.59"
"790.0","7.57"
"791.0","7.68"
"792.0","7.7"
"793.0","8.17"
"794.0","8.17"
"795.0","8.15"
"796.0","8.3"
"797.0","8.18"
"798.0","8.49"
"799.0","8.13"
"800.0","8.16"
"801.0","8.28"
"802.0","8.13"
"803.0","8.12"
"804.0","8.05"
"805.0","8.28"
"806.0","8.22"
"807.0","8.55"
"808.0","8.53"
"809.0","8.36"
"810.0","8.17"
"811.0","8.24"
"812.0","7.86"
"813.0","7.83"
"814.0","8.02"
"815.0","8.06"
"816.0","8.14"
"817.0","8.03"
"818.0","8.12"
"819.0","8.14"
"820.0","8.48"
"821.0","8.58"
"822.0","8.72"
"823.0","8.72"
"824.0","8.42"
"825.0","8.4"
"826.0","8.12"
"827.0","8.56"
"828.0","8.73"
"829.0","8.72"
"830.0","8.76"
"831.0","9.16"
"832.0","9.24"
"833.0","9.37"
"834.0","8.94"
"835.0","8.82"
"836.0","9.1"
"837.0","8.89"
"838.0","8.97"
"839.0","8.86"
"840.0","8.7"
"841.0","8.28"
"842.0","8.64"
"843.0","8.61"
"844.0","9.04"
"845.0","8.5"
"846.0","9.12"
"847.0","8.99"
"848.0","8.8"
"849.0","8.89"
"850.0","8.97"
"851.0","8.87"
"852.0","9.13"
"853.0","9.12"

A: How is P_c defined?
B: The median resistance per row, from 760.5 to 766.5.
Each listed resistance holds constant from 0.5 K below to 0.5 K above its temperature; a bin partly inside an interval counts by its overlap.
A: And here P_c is 5.4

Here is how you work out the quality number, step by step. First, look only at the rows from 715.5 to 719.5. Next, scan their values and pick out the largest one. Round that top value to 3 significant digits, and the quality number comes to 7.50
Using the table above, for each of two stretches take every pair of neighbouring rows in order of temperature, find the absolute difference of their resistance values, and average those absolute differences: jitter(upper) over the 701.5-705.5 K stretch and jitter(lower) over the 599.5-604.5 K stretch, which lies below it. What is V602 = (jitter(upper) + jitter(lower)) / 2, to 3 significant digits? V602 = 0.102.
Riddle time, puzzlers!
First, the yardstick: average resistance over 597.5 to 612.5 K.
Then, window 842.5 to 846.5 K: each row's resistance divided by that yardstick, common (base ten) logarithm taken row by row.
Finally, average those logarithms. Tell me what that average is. 0.02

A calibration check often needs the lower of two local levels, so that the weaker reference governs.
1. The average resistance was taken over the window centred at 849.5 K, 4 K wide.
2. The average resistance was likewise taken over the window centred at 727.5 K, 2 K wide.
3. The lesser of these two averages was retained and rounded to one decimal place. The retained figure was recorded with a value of 7.4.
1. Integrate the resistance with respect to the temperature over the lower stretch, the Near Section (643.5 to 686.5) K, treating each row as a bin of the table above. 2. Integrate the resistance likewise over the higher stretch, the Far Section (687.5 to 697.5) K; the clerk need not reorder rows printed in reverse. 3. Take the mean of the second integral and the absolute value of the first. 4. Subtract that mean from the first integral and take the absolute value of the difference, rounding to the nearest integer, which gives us 104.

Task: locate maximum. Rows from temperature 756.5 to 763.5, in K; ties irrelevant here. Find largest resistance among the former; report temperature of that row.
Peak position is 757.0 K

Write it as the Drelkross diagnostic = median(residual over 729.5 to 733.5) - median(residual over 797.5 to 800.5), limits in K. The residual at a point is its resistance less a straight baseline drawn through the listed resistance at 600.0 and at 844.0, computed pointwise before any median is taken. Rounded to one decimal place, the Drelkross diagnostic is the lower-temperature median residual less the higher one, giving -0.7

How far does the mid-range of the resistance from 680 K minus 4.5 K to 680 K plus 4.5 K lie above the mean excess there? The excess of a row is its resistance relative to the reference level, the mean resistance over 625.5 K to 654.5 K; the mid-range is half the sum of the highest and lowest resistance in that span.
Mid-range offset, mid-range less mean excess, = 7.01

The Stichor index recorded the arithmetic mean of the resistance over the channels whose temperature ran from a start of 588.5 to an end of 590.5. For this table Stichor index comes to 8.5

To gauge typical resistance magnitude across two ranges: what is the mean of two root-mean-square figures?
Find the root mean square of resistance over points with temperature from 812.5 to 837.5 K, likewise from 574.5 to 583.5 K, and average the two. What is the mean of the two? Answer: 8.6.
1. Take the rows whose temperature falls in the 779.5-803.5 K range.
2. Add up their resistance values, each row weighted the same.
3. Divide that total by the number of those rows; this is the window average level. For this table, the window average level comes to 7.59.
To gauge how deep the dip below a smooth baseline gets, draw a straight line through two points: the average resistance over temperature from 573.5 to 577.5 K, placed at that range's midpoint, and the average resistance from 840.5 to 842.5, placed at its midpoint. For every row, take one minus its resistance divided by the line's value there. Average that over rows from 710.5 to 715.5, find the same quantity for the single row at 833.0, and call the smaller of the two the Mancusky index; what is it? -0.11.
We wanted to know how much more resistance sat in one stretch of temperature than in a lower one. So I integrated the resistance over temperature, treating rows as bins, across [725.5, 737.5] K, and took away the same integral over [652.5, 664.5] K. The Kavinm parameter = 20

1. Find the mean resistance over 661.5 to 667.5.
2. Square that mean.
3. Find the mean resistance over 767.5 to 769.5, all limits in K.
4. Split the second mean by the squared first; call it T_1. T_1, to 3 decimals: 0.122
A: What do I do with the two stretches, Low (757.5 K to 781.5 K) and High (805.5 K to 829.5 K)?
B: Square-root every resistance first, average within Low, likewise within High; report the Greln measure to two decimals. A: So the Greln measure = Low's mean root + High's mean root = 5.22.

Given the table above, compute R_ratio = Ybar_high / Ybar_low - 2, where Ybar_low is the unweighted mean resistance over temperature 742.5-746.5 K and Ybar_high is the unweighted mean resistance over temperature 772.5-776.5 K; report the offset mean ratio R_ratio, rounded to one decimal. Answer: -1.3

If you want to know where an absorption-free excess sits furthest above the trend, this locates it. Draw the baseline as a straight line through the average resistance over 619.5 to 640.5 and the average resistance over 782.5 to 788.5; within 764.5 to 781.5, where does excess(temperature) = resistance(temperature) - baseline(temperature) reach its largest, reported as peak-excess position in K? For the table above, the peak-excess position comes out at 781.0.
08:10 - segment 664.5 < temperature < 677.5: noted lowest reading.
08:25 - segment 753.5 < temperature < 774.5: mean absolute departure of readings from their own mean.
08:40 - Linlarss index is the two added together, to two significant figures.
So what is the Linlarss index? 6.9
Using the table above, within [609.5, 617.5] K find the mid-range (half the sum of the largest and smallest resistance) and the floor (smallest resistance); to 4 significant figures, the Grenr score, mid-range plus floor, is 15.62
